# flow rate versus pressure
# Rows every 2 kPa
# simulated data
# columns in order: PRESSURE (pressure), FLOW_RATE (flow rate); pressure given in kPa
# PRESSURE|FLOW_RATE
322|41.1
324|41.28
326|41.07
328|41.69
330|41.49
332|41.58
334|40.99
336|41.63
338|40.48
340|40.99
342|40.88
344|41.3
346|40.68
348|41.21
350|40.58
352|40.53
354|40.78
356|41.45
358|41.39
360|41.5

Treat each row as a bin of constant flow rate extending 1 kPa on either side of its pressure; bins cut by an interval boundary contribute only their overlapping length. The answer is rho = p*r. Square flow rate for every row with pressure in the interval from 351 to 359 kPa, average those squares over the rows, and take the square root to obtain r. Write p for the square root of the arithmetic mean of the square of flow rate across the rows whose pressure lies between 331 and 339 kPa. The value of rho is 1690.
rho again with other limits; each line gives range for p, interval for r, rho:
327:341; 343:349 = 1695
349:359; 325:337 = 1696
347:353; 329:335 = 1686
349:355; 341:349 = 1667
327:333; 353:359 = 1714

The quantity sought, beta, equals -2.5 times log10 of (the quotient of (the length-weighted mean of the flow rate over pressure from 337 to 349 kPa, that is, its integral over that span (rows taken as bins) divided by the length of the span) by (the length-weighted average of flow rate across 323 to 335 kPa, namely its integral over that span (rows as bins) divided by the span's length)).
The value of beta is 0.011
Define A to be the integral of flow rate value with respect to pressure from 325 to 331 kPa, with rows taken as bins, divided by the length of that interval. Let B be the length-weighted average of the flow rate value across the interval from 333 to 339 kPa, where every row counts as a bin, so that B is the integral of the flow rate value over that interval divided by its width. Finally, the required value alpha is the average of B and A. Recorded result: 41.2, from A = 41.4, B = 41.0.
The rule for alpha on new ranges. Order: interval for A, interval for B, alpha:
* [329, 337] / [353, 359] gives 41.3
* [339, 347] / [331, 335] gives 41.1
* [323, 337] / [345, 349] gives 41.2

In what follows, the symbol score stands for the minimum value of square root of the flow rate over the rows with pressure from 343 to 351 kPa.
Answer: 6.37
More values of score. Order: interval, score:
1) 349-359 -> 6.37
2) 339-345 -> 6.39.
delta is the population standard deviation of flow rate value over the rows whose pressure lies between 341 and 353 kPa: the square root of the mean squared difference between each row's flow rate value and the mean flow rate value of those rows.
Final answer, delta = 0.30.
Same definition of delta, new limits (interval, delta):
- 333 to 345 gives 0.36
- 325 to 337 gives 0.28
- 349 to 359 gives 0.40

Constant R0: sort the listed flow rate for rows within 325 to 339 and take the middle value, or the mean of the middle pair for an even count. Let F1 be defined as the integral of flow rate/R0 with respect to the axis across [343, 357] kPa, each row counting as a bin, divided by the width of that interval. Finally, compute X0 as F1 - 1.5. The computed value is -0.513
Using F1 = 0.99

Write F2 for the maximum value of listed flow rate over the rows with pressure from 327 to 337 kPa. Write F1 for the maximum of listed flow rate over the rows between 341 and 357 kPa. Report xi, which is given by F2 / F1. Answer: 1.01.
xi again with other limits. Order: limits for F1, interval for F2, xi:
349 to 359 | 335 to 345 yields 1.00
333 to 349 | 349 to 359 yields 1.00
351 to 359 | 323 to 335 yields 1.01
